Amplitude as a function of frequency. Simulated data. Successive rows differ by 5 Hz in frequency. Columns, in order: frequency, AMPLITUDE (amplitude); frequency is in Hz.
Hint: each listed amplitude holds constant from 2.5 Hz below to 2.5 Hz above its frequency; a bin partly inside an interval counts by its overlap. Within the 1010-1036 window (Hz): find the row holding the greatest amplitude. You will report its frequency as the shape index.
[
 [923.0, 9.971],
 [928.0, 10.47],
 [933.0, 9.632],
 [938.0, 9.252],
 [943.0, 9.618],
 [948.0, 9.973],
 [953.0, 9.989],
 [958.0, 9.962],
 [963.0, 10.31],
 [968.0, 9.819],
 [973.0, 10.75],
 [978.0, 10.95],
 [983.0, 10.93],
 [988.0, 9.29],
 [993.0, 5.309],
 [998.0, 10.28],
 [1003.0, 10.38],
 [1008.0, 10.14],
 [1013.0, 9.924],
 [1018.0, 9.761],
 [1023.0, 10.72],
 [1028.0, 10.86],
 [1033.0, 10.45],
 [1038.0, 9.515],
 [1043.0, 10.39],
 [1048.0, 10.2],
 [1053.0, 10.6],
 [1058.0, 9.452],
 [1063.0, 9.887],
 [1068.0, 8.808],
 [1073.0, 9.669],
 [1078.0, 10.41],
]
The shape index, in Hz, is 1028.0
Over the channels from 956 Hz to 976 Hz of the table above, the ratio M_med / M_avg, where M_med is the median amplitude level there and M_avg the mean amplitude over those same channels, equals 0.99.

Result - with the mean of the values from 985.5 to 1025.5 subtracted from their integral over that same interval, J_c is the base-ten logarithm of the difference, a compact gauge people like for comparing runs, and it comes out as 2.57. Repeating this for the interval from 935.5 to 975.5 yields 2.59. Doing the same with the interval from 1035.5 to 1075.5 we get 2.58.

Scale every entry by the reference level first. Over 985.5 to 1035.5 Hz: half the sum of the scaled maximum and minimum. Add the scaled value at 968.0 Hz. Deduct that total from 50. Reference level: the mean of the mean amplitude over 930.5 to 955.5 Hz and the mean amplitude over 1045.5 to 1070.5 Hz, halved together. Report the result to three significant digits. 48.2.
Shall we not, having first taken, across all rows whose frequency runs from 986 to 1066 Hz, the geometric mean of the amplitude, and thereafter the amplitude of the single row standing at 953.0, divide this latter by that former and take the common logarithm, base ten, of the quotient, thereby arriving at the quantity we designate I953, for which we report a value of 0.012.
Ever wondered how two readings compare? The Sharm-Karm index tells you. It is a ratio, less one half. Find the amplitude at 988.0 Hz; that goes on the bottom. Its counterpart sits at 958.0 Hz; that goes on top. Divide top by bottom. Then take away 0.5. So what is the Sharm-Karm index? 0.57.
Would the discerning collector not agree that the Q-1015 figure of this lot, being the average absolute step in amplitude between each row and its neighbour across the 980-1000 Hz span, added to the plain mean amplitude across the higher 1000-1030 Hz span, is 13.8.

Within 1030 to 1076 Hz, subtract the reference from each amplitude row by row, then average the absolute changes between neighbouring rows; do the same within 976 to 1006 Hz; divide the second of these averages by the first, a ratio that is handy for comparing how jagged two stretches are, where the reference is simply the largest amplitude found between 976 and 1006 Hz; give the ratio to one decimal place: 2.9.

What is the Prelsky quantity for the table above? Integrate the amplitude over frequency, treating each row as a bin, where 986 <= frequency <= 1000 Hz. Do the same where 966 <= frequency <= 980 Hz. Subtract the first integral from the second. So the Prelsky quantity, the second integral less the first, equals 33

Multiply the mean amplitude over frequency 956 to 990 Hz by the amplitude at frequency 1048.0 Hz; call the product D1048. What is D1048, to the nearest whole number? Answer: 105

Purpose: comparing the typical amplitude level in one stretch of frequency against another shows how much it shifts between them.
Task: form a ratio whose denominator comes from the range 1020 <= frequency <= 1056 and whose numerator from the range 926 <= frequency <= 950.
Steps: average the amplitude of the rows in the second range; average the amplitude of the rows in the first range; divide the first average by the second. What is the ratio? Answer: 0.94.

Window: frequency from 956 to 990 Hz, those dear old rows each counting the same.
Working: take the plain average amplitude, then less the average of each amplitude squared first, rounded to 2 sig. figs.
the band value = -96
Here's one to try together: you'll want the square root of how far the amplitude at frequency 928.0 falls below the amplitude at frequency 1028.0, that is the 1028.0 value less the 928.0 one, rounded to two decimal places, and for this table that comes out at 0.62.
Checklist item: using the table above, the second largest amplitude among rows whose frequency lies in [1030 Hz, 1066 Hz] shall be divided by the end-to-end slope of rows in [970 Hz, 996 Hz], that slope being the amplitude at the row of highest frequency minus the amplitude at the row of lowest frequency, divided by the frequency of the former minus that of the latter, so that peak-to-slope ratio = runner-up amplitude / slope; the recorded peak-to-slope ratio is -38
